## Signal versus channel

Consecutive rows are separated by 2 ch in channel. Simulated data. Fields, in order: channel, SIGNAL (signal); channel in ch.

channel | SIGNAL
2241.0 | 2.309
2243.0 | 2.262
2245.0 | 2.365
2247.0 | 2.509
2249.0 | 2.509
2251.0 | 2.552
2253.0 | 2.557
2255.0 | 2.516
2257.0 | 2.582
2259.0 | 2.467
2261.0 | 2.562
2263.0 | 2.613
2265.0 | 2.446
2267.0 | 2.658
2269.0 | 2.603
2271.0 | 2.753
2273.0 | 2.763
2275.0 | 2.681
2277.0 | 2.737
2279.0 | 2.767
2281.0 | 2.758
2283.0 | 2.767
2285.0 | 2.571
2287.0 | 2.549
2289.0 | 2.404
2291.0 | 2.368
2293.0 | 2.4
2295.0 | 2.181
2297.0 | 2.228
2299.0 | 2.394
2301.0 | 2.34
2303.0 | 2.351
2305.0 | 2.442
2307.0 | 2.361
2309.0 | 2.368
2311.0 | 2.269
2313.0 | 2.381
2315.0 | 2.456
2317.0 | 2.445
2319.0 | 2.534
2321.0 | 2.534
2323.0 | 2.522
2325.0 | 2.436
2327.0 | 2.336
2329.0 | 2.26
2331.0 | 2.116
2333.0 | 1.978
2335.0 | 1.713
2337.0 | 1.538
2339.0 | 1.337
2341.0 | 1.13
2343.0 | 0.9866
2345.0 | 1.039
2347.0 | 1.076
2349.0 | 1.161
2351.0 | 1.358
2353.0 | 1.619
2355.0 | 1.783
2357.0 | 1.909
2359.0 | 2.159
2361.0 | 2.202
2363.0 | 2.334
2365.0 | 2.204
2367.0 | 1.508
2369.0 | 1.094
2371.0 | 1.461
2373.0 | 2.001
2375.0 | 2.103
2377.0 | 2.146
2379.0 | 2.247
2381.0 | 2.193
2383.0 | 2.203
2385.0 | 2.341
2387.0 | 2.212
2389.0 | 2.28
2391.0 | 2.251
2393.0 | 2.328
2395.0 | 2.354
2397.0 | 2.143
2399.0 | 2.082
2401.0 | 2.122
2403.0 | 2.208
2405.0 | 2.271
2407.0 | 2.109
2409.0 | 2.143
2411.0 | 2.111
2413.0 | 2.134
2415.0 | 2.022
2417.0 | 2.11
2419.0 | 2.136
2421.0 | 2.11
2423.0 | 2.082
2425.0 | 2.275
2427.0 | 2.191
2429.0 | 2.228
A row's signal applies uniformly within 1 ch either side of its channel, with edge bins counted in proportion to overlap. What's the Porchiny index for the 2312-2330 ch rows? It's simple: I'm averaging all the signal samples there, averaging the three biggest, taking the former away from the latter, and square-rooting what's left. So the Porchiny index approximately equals 0.31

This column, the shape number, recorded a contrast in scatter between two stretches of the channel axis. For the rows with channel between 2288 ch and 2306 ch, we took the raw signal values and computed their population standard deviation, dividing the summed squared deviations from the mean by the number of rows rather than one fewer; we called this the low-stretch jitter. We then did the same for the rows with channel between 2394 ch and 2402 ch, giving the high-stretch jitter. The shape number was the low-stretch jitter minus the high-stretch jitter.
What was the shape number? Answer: -0.02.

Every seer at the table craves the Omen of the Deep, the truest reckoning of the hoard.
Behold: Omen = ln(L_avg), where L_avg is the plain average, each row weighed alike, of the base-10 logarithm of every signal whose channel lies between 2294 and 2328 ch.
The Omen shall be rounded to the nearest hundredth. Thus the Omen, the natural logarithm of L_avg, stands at -0.97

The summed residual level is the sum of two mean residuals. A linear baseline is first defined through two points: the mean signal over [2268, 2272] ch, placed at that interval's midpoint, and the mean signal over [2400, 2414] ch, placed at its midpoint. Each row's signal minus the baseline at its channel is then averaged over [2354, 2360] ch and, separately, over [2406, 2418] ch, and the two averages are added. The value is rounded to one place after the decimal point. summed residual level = -0.4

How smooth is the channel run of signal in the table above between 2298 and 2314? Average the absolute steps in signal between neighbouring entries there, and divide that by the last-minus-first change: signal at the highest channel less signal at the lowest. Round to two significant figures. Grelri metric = -5.0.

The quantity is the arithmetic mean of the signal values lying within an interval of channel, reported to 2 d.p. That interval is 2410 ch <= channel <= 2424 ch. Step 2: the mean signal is 2.10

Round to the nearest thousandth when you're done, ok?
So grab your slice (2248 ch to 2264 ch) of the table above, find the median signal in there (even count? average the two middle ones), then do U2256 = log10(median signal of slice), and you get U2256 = 0.407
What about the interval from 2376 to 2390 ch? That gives 0.345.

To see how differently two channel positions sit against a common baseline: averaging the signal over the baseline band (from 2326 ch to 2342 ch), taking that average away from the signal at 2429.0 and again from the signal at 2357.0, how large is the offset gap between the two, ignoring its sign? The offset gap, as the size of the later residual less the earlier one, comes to 0.32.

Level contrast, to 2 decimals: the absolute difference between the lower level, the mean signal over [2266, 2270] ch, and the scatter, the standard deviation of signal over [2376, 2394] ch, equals 2.57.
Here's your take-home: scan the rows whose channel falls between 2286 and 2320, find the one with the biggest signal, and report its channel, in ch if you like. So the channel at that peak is 2287.0 ch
